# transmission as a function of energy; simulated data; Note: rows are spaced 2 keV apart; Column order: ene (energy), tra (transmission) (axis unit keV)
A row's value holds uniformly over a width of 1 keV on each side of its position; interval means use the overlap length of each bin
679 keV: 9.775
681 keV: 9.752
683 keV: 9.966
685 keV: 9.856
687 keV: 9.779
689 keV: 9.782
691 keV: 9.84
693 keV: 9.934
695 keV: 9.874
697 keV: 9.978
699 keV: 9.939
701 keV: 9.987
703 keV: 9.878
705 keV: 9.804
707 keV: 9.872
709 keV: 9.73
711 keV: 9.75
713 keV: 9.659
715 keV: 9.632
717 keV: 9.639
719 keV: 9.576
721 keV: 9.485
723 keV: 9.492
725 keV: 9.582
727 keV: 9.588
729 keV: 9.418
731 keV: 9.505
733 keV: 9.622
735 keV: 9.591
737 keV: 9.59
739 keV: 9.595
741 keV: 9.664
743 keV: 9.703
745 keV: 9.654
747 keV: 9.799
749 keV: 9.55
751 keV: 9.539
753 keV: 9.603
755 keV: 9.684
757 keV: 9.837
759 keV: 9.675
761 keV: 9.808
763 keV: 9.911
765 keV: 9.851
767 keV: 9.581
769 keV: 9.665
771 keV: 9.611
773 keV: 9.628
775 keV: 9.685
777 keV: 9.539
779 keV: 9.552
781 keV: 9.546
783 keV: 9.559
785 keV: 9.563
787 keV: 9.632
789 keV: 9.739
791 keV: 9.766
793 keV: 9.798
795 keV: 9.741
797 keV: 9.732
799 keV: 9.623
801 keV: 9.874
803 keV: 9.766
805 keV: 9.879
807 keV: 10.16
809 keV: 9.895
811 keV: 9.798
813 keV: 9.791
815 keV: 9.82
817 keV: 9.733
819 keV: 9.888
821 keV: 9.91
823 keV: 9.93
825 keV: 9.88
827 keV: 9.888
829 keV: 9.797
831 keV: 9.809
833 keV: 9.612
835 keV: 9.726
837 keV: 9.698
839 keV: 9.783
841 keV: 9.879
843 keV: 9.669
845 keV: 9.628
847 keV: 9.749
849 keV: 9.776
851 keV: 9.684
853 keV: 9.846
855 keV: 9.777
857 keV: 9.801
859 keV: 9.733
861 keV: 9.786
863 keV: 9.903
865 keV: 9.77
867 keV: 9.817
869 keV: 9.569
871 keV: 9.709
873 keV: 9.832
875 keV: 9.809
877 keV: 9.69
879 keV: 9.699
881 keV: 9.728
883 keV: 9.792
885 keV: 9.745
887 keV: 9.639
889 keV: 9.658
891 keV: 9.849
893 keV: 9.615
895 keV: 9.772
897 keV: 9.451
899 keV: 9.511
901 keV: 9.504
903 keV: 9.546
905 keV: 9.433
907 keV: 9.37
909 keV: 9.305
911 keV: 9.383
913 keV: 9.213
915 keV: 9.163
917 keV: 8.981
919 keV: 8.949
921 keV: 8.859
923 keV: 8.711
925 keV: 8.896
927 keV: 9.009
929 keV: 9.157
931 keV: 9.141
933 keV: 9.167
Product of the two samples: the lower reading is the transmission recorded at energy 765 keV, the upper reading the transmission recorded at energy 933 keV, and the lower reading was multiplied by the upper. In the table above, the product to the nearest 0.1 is 90.3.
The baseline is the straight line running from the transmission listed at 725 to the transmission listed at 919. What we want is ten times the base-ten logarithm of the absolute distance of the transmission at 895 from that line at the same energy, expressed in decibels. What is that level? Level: -1.3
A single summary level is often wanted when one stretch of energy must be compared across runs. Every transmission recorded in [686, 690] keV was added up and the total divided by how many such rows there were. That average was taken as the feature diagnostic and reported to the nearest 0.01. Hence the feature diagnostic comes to 9.78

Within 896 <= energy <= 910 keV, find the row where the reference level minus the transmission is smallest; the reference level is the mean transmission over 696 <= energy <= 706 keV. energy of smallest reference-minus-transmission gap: 903 keV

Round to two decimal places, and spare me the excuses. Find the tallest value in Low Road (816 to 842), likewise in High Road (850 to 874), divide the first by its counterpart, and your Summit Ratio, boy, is 1.00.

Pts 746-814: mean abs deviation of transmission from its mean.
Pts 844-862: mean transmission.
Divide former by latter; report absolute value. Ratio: 0.012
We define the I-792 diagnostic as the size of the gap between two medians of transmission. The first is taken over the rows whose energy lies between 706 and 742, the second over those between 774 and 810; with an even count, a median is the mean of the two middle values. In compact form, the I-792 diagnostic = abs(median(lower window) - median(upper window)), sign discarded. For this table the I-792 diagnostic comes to 0.14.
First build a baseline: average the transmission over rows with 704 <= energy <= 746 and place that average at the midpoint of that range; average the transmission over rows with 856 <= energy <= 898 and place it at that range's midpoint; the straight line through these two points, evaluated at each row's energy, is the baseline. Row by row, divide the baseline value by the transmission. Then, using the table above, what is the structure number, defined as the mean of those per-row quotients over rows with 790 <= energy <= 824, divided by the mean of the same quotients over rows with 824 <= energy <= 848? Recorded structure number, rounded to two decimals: 0.99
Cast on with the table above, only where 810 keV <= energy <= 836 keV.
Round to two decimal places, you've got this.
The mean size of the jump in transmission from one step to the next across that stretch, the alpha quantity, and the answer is 0.07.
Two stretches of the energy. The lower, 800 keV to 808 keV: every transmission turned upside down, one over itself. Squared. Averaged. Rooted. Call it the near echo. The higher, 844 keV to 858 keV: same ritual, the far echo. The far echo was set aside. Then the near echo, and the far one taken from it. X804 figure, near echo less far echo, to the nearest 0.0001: -0.0017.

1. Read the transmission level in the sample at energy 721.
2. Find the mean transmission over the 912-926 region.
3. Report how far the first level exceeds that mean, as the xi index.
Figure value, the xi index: 0.52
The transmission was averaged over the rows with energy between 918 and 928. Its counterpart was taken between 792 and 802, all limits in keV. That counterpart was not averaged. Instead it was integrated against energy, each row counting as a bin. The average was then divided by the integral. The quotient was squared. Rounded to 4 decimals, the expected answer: 0.0083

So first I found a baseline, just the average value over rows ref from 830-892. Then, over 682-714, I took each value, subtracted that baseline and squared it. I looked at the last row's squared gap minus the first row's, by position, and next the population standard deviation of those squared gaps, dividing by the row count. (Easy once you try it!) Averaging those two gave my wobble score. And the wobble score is -0.010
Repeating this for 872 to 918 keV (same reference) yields 0.360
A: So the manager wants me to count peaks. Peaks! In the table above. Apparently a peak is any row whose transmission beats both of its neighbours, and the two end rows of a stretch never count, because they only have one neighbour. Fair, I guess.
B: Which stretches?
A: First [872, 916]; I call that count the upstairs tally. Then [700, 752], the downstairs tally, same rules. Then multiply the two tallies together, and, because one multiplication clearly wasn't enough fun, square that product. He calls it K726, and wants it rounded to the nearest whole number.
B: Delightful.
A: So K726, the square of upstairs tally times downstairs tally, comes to 1764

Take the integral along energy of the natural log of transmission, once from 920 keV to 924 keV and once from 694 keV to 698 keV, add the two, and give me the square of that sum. 319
